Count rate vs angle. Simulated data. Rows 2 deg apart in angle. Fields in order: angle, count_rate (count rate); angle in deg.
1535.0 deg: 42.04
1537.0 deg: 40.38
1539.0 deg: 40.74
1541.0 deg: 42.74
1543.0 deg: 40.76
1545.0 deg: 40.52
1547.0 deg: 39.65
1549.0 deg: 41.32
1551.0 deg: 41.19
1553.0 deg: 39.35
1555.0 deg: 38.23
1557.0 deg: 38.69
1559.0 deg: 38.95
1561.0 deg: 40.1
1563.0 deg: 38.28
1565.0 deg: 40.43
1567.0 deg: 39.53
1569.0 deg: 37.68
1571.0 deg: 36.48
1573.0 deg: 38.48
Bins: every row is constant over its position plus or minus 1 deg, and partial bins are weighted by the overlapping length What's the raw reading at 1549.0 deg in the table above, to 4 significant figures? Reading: 41.32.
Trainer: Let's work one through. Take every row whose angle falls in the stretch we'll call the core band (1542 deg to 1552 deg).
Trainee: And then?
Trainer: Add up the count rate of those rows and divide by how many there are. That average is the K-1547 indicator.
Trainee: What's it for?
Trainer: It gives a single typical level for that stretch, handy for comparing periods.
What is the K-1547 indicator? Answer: 40.7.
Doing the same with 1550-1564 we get 39.3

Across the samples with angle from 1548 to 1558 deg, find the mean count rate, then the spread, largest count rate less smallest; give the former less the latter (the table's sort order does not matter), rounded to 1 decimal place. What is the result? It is 36.7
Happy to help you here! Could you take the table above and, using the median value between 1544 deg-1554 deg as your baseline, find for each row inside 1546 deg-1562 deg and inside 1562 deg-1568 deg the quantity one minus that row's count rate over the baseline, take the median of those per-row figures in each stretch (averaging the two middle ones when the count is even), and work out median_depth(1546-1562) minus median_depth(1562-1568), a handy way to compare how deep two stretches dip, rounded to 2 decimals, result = 0.00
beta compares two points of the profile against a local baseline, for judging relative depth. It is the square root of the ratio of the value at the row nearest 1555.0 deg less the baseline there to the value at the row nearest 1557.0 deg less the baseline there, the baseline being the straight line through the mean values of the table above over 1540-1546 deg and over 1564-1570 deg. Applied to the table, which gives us 1.21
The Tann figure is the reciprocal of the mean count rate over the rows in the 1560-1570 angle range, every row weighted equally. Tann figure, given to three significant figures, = 0.0255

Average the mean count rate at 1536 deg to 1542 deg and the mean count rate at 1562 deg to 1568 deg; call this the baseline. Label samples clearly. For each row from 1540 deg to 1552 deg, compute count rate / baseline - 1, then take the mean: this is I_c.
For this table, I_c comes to 0.017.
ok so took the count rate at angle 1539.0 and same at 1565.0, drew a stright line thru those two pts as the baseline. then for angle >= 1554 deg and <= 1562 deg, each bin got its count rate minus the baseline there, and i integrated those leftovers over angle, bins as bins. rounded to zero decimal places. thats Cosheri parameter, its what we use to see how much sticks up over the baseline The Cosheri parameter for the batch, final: -12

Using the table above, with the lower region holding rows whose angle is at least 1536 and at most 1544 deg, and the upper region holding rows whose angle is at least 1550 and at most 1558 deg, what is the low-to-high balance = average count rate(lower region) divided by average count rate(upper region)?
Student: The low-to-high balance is 1.05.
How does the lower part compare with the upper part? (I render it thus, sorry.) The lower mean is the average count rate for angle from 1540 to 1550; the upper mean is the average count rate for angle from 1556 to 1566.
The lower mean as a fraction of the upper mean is 1.043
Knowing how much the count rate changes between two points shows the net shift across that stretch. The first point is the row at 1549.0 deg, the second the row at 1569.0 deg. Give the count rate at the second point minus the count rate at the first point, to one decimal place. -3.6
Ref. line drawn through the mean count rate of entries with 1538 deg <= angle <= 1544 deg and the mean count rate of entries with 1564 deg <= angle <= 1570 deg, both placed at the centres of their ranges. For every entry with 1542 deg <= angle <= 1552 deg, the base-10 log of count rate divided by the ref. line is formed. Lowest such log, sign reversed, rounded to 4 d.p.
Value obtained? 0.0135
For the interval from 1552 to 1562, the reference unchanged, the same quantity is 0.0221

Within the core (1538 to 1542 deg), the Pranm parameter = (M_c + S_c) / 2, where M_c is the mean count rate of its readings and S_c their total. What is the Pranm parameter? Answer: 62.6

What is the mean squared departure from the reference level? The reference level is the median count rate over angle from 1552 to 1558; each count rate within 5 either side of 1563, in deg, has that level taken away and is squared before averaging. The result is 1.2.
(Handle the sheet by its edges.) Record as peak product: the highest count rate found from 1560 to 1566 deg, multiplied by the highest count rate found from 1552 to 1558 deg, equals 1591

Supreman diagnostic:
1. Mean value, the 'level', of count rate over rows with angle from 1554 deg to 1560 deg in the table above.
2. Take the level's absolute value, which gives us 38.6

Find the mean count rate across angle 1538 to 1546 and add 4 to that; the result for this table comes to 45.2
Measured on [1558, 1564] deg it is 43.1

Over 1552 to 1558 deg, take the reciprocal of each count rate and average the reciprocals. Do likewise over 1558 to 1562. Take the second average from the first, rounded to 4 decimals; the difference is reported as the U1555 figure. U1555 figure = 0.0005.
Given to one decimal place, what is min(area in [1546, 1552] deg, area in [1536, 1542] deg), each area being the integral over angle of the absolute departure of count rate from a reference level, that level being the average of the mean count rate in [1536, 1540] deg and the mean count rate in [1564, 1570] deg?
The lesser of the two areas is 5.9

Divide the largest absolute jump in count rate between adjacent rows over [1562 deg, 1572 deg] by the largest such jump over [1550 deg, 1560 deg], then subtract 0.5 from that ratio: 0.67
